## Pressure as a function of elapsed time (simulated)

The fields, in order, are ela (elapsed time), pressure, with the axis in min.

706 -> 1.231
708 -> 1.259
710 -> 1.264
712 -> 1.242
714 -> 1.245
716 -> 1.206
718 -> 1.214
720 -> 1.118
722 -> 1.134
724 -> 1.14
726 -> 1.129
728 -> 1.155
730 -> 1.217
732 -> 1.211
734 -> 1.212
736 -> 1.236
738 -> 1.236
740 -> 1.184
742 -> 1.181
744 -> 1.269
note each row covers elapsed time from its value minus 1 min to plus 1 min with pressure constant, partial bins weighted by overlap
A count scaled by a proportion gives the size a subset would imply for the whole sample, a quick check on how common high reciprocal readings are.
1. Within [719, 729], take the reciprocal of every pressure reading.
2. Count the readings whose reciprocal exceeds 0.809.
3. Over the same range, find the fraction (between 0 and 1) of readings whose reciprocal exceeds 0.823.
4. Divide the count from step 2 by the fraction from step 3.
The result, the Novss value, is 5.0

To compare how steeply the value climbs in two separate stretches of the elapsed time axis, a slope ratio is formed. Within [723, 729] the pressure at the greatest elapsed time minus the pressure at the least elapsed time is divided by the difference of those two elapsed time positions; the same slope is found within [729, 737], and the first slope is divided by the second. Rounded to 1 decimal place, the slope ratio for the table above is 1.2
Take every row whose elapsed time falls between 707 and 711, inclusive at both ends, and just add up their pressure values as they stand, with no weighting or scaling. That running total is 2.52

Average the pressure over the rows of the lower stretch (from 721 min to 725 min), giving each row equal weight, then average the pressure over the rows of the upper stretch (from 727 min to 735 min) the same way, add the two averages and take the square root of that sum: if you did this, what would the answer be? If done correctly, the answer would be 1.53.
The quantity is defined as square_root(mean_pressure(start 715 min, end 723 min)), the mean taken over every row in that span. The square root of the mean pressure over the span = 1.081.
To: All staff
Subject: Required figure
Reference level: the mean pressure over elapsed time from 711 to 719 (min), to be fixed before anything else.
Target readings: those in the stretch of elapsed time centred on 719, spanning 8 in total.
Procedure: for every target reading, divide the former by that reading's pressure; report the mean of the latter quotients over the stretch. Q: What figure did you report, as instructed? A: 1.05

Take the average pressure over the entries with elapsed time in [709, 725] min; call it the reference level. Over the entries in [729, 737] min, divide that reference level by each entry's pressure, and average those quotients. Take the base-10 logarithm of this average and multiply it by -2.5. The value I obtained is 0.021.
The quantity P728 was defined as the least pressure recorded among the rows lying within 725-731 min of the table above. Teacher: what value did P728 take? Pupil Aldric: 1.129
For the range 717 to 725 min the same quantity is 1.118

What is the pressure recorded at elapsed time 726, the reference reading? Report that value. 1.129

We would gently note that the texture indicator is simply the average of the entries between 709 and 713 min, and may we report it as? 1.253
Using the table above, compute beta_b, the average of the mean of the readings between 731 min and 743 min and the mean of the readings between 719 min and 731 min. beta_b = 1.18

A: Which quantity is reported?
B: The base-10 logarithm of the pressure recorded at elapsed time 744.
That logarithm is 0.10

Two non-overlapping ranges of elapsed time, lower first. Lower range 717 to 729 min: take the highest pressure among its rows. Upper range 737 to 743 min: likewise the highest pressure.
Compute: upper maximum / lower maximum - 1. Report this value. 0.018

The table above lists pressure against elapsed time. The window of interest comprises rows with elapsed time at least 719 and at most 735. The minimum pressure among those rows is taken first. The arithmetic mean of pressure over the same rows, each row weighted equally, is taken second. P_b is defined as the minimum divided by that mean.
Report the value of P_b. 0.960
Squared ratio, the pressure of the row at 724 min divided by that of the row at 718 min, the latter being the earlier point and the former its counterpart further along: 0.88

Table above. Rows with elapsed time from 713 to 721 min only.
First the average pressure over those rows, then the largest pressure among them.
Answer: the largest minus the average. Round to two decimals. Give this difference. 0.05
